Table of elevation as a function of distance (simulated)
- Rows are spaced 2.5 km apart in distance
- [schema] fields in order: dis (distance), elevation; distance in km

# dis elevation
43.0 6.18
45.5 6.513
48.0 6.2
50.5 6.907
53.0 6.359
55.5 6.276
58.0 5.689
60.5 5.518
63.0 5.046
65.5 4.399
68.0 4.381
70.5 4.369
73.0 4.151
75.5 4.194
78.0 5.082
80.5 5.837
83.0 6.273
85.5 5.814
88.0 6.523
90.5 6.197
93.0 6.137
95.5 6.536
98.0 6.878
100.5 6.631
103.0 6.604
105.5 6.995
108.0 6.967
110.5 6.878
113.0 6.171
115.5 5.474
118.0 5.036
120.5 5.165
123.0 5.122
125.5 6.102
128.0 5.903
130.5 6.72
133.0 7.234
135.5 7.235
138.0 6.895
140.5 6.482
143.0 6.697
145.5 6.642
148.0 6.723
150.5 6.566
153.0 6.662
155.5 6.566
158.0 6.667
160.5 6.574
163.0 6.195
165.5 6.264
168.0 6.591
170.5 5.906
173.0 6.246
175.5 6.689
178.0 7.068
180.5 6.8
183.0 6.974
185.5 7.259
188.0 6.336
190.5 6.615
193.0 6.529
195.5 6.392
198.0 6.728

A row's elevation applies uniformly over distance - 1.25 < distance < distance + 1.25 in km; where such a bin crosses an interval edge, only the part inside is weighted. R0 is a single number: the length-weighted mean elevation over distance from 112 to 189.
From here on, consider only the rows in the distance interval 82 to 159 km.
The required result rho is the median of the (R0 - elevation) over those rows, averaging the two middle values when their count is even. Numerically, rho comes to -0.15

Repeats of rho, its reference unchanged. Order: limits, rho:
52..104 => 0.58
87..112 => -0.20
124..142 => -0.30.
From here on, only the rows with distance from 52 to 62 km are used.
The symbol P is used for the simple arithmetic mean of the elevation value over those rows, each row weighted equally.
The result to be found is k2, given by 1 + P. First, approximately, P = 6.0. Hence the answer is 7.0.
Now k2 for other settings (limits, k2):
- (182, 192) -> 7.8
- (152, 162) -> 7.6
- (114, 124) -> 6.2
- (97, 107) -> 7.8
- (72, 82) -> 5.8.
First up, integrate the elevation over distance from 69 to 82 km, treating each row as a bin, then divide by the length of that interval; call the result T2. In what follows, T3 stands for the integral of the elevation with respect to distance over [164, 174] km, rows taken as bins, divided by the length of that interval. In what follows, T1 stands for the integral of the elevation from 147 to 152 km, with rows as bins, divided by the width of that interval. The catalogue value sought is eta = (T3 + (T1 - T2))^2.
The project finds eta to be 66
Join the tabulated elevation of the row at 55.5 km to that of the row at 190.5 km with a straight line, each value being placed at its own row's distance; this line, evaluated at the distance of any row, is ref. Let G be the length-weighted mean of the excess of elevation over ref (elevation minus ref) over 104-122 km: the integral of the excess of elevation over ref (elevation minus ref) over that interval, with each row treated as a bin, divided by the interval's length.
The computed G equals -0.33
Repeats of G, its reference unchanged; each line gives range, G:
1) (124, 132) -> -0.22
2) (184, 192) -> 0.13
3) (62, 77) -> -1.89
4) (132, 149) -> 0.35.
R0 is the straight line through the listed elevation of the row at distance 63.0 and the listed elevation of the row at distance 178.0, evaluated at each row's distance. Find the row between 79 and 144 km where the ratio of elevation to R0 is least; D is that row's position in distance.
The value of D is 118.0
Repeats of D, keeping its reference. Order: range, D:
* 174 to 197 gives 195.5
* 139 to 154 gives 150.5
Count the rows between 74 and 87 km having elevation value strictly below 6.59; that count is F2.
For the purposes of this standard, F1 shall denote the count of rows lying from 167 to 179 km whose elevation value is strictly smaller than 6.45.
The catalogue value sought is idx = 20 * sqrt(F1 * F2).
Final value 63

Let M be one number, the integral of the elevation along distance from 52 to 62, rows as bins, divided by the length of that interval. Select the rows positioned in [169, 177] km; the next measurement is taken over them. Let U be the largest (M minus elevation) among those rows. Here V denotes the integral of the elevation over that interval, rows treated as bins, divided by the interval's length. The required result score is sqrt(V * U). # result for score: 0.4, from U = 0.0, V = 6.3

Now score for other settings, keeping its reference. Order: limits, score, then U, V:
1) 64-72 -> 2.6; 1.6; 4.4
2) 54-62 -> 1.5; 0.4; 5.8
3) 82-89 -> 0.8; 0.1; 6.2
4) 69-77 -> 2.8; 1.8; 4.3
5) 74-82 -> 3.0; 1.7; 5.0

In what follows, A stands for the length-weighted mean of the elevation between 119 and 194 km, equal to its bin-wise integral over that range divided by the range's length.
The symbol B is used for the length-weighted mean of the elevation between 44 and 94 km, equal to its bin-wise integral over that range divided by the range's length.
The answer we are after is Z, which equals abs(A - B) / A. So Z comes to 0.141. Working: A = 6.51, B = 5.6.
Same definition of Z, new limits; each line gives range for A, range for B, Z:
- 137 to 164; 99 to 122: 0.060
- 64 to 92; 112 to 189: 0.232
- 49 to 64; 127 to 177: 0.099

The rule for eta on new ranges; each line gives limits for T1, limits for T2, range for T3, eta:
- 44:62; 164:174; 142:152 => 44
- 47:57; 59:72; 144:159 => 69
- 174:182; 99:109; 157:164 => 43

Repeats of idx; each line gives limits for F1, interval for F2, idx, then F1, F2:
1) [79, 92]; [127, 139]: 40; 4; 1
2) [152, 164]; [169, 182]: 28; 1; 2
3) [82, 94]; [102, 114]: 40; 4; 1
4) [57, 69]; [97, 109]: 0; 5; 0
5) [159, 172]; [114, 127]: 77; 3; 5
